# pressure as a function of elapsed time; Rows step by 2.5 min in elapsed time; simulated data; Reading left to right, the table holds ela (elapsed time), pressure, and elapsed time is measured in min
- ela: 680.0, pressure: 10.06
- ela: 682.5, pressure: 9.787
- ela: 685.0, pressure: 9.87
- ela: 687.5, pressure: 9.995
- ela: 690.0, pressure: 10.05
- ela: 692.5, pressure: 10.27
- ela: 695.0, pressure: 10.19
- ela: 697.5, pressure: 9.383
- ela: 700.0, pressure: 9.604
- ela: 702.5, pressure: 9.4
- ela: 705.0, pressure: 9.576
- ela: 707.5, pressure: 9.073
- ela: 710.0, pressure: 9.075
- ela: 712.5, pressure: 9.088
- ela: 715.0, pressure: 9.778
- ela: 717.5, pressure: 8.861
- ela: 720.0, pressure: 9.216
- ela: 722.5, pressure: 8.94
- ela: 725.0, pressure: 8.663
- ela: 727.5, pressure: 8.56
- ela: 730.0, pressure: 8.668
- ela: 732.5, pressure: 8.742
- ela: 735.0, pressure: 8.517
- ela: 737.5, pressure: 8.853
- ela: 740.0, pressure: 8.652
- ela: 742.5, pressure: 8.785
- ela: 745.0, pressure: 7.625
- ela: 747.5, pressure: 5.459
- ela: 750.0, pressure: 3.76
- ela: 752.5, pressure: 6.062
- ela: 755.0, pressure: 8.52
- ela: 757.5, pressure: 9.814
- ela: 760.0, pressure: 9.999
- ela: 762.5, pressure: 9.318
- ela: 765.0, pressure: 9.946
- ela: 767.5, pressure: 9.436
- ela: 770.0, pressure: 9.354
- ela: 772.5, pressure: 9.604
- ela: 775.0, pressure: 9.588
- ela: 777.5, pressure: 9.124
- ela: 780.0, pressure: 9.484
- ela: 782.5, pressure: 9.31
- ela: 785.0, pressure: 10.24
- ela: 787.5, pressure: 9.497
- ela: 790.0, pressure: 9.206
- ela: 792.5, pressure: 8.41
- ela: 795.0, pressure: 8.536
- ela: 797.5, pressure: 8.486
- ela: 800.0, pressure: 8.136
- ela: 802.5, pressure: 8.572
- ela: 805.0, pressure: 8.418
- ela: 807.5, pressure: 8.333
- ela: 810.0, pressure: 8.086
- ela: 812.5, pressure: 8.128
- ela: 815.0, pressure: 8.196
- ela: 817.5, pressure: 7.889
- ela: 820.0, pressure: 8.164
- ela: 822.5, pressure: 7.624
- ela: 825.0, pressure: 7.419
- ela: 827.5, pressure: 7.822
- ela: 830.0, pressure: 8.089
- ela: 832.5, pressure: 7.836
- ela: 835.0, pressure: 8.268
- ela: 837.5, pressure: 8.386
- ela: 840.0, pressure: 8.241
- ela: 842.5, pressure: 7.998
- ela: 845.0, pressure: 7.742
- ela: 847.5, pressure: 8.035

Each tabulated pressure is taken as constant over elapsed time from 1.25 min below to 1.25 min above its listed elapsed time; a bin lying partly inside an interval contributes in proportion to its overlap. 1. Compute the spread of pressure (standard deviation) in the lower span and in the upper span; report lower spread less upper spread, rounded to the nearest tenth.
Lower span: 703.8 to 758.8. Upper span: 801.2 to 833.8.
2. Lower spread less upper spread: 1.1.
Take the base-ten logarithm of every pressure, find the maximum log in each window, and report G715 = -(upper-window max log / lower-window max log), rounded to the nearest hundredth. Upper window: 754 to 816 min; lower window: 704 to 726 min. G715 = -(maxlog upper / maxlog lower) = -1.02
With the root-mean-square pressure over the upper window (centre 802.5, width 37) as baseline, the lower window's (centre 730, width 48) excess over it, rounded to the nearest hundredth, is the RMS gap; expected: -0.21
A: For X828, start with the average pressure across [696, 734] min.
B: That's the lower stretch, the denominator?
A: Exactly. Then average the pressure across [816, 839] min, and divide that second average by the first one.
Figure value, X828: 0.87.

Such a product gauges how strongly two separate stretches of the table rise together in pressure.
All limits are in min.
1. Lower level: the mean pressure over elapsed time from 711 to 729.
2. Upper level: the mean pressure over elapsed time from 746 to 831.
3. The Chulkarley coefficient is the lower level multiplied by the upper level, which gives 76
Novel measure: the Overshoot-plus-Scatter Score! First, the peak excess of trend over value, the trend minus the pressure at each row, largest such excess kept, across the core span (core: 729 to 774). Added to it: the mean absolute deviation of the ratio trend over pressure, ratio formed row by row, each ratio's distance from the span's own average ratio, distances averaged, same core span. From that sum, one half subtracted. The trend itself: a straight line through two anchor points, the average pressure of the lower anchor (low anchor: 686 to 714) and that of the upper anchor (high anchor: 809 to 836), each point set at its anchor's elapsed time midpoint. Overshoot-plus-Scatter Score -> 5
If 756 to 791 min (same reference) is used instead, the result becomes -1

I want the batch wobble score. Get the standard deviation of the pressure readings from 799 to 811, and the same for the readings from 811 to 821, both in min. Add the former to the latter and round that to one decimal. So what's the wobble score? 0.3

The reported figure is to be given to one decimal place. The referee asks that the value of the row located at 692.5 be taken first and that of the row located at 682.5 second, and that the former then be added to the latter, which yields 20.1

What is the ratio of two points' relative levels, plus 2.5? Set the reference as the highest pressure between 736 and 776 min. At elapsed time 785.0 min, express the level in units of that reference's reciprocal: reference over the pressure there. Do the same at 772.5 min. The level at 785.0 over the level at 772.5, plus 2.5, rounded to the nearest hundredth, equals 3.44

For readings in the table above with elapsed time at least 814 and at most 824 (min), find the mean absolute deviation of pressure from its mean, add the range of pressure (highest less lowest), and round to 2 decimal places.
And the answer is 0.78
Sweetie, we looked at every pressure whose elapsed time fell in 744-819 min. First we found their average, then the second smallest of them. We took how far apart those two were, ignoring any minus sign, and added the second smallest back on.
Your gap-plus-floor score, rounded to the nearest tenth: 8.6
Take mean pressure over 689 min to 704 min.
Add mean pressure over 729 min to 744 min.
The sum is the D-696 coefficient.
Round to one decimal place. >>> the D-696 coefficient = 18.5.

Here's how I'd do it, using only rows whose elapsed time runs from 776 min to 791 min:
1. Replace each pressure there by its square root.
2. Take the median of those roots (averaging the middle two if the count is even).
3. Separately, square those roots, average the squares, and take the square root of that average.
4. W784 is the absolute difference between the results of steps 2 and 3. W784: 0.013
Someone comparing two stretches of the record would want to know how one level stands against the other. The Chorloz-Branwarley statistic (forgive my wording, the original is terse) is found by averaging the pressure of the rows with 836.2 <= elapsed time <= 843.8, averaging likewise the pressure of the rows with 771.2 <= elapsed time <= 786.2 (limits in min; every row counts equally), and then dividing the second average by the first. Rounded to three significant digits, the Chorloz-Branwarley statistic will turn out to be 1.16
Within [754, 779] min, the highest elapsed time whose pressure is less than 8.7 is 755.0 min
